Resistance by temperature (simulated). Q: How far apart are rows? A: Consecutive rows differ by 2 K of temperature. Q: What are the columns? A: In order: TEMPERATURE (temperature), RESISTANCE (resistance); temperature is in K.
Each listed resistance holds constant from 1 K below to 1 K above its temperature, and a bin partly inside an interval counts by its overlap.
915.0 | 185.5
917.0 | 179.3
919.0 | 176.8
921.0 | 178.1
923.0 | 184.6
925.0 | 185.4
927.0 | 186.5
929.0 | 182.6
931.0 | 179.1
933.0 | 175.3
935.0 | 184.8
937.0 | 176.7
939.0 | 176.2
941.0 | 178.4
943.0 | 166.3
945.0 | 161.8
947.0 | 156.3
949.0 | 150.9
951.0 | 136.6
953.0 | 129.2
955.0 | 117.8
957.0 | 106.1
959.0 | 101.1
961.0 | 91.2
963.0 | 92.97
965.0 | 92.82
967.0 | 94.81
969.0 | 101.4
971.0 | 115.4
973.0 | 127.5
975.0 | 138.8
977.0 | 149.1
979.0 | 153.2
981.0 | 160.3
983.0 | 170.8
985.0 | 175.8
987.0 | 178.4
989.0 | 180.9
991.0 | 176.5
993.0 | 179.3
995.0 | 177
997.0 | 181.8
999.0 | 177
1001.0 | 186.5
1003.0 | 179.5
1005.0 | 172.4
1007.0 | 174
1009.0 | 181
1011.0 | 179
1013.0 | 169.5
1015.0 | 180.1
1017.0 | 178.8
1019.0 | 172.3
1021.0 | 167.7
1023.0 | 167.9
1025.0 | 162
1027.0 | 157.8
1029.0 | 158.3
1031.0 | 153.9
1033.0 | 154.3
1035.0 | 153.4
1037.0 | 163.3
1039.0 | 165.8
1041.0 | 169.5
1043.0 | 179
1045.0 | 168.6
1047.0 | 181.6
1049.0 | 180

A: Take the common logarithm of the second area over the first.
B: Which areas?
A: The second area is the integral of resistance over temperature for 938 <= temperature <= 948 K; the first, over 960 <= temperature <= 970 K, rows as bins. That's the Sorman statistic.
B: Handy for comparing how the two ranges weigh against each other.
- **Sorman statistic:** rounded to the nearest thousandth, 0.249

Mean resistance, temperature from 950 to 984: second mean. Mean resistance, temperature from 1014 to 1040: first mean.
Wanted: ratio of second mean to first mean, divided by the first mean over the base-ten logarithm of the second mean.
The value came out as 0.0095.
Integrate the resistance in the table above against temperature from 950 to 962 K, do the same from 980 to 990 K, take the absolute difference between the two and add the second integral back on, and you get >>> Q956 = 2101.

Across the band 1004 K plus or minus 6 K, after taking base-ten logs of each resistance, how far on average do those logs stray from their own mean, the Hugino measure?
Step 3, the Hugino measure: 0.010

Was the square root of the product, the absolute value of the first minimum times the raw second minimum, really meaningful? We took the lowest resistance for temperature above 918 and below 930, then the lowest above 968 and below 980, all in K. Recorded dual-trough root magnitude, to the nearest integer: 134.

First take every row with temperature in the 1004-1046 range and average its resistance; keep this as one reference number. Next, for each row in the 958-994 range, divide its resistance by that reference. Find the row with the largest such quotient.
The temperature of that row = 989.0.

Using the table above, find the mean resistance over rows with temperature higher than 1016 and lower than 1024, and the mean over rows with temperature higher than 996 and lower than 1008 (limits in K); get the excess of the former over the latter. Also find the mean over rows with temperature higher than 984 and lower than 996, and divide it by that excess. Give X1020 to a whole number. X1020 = -26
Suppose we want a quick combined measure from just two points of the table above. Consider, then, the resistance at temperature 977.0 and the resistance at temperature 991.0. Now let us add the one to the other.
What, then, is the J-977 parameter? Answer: 326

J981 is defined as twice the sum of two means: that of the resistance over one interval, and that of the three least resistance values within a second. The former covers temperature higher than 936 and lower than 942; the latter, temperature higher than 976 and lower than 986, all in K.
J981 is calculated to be 663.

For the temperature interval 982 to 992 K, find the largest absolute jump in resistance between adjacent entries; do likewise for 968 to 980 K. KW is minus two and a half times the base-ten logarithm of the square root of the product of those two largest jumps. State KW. -2.31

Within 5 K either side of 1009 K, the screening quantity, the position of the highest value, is 1009.0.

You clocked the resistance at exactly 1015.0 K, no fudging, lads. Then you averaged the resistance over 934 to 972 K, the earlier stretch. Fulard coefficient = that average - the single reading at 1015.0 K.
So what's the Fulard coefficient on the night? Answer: -47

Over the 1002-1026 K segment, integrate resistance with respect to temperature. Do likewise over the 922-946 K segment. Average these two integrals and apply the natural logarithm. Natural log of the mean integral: 8.35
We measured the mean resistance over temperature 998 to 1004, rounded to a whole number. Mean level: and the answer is 181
